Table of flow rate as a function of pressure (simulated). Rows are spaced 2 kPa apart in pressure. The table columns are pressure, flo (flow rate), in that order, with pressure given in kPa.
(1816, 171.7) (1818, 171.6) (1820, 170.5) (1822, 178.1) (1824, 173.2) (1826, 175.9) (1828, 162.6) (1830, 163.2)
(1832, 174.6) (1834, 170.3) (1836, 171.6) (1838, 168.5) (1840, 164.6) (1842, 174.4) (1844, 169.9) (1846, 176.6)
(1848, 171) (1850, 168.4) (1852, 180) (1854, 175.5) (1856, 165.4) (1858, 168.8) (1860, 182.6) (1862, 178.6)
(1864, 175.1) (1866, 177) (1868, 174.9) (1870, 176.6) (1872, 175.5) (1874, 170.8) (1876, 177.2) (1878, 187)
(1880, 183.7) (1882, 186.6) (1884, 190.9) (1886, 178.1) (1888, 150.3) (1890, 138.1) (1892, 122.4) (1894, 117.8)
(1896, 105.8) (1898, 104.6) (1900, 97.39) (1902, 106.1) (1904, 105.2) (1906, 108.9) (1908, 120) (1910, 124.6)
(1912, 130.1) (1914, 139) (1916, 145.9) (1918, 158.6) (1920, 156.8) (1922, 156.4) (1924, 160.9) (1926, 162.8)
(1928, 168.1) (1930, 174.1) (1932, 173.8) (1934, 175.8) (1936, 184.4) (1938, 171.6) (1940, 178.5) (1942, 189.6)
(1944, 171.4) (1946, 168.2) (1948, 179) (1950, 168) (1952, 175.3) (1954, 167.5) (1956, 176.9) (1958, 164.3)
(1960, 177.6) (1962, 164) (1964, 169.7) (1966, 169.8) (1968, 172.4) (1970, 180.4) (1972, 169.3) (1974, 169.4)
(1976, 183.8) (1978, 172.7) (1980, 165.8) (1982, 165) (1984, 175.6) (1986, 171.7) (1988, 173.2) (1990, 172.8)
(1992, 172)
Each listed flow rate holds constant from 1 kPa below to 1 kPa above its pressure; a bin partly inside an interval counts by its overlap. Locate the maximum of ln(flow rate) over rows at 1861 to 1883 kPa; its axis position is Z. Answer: 1878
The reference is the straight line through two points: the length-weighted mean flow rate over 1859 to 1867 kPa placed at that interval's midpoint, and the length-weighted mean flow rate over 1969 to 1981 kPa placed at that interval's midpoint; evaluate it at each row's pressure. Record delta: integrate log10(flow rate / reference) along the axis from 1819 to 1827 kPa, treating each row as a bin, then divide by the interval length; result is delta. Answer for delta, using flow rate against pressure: -0.014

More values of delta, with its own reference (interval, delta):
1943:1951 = -0.008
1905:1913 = -0.165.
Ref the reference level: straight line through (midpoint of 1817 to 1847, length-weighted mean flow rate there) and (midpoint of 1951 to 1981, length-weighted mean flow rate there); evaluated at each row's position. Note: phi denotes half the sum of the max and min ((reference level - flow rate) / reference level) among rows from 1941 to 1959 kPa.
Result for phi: -0.03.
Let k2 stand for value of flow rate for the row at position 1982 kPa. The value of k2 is 165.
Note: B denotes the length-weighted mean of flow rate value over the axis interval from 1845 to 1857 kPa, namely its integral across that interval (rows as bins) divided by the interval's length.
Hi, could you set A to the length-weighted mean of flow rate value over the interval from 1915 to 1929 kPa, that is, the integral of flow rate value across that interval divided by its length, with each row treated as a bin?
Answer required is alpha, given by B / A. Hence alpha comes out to 1.09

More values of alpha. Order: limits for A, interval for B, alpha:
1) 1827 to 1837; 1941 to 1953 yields 1.04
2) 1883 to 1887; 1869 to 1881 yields 0.97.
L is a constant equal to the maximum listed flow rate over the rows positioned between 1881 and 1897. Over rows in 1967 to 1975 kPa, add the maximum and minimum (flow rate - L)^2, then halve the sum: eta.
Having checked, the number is 288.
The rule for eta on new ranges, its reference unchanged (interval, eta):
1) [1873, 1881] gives 210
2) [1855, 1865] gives 360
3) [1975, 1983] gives 361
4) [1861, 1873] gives 204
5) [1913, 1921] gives 1868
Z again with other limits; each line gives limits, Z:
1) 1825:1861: 1860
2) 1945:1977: 1976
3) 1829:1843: 1832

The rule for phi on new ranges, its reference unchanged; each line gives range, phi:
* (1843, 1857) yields -0.01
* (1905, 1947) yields 0.13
